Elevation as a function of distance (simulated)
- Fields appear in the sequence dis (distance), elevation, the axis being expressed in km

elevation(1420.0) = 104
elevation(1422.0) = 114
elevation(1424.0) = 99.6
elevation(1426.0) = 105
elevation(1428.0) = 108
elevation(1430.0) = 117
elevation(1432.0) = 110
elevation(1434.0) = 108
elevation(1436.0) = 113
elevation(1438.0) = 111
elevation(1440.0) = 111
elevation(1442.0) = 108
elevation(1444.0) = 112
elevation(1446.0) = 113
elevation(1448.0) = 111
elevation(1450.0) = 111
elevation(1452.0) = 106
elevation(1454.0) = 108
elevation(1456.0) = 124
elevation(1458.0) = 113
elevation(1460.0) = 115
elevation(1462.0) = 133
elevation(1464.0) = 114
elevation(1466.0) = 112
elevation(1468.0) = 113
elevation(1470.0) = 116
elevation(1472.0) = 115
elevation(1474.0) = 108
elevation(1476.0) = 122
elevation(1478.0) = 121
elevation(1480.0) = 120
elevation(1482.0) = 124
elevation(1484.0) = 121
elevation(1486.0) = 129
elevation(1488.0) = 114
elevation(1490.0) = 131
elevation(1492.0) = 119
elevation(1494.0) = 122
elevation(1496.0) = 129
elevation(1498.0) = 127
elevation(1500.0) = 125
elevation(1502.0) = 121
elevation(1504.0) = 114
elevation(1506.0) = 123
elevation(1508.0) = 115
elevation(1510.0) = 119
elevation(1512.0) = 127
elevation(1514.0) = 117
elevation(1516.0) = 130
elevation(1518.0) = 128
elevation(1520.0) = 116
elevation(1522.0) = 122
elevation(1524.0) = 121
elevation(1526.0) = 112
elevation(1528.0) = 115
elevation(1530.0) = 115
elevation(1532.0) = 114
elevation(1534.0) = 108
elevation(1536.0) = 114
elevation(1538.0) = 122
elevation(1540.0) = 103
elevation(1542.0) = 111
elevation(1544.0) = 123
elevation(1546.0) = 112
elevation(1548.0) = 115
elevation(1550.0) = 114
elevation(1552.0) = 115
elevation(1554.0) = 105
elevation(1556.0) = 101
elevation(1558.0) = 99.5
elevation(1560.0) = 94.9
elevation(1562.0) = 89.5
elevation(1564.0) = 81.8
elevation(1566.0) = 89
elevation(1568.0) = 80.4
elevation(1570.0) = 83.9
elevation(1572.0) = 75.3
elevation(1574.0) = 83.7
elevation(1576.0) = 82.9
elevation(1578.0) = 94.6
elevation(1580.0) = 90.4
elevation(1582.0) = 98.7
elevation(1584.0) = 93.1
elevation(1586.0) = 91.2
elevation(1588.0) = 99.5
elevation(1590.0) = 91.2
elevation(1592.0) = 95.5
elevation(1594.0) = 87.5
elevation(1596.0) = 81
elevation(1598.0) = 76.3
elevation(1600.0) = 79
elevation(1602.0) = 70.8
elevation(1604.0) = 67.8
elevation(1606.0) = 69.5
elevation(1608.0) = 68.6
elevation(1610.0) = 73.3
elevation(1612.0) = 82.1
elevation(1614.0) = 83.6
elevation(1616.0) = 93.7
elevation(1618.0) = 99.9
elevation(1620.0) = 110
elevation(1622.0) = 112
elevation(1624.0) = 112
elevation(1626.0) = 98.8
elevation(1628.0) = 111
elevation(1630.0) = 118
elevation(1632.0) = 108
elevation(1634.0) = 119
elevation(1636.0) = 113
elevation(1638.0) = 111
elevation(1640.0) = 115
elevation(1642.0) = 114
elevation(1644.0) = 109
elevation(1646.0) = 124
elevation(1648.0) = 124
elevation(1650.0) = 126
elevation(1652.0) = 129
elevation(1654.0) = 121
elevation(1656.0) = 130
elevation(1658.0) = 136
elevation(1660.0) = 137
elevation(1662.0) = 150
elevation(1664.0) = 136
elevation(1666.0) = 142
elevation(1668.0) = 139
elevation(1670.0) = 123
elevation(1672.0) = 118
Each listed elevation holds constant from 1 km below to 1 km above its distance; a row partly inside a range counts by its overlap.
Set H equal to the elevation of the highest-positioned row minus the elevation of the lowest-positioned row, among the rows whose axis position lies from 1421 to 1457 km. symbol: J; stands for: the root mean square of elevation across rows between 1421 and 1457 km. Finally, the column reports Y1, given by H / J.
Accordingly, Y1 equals 0.1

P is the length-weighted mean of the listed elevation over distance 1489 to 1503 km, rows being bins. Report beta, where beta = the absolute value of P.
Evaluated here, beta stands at 125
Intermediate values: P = 125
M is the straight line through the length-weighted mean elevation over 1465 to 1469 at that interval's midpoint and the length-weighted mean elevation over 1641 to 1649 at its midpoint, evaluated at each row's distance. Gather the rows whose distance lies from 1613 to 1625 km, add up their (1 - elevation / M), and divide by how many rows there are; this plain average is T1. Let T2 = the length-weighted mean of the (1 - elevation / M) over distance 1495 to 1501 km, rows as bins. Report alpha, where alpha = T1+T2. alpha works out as 0.01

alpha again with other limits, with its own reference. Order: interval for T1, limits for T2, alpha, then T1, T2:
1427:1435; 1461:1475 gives -0.02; 0.01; -0.03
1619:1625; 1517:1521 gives -0.02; 0.05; -0.07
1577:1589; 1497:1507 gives 0.11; 0.18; -0.07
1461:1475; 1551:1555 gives 0.01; -0.03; 0.04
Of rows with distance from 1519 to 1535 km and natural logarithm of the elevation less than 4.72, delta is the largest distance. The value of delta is 1534.0 km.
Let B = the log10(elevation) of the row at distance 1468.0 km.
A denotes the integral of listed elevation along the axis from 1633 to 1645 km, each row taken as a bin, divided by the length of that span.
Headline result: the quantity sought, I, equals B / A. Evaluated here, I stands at 0.018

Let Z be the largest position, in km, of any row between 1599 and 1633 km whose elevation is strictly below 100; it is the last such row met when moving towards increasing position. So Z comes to 1626.0 km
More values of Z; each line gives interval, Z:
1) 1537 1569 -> 1568.0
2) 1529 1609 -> 1608.0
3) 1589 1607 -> 1606.0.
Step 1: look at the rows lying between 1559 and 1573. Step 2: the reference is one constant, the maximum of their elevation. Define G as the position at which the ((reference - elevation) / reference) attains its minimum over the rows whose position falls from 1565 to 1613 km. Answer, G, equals 1588.0 km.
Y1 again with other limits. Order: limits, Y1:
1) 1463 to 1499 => 0.1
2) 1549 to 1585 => -0.2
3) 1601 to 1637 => 0.4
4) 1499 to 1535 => -0.1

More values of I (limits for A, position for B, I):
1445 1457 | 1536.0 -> 0.018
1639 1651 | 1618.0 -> 0.017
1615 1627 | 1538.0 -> 0.020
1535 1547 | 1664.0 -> 0.019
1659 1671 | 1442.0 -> 0.015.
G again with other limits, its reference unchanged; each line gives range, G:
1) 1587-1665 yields 1662.0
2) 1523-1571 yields 1544.0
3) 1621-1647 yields 1646.0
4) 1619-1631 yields 1630.0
